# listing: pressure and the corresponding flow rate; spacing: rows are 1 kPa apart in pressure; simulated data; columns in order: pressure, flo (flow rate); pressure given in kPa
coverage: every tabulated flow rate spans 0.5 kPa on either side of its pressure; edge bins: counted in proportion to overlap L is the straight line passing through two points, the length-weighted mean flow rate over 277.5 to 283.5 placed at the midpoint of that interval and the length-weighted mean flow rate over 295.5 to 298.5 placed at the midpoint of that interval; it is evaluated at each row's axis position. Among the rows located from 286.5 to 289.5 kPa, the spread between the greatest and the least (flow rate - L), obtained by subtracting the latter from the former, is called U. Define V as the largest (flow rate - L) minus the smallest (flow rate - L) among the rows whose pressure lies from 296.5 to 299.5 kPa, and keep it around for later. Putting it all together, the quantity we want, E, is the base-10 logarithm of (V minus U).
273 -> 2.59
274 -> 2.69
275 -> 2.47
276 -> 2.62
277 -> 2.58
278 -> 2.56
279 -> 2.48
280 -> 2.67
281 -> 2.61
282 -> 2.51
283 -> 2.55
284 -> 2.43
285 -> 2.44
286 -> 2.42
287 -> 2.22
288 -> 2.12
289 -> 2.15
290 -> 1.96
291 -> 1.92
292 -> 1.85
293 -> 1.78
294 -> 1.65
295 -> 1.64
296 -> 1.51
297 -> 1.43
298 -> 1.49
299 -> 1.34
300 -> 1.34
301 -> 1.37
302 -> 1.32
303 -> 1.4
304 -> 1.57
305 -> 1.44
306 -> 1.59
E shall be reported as -1.5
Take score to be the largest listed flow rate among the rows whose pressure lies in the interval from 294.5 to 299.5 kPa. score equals 1.64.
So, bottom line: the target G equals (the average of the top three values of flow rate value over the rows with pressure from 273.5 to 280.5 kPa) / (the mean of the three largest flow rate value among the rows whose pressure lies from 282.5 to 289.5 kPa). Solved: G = 1.1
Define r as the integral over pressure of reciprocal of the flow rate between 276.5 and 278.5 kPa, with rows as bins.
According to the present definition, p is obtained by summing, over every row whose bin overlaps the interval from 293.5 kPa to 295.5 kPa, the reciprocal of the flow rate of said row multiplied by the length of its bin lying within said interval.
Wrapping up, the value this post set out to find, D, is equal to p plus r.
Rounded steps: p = 1.22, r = 0.78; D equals 2.0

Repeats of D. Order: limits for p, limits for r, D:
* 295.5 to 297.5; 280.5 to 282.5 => 2.1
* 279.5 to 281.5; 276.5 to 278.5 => 1.5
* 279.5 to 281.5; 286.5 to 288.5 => 1.7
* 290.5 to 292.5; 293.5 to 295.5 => 2.3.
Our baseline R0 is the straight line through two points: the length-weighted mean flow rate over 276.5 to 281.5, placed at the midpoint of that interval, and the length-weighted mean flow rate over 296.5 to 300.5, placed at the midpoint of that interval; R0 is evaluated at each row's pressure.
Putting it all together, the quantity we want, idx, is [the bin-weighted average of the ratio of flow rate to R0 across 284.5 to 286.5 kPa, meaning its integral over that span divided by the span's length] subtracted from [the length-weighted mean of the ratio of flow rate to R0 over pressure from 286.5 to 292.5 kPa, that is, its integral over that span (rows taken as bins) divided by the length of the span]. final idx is -0.06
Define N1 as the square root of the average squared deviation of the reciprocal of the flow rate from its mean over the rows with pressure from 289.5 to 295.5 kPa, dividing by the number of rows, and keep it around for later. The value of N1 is 0.039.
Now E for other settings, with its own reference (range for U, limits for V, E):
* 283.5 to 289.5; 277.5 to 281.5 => -1.0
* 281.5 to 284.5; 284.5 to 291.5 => -1.0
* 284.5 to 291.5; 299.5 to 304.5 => -0.5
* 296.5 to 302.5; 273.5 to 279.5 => -1.2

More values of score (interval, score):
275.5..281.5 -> 2.67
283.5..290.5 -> 2.44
